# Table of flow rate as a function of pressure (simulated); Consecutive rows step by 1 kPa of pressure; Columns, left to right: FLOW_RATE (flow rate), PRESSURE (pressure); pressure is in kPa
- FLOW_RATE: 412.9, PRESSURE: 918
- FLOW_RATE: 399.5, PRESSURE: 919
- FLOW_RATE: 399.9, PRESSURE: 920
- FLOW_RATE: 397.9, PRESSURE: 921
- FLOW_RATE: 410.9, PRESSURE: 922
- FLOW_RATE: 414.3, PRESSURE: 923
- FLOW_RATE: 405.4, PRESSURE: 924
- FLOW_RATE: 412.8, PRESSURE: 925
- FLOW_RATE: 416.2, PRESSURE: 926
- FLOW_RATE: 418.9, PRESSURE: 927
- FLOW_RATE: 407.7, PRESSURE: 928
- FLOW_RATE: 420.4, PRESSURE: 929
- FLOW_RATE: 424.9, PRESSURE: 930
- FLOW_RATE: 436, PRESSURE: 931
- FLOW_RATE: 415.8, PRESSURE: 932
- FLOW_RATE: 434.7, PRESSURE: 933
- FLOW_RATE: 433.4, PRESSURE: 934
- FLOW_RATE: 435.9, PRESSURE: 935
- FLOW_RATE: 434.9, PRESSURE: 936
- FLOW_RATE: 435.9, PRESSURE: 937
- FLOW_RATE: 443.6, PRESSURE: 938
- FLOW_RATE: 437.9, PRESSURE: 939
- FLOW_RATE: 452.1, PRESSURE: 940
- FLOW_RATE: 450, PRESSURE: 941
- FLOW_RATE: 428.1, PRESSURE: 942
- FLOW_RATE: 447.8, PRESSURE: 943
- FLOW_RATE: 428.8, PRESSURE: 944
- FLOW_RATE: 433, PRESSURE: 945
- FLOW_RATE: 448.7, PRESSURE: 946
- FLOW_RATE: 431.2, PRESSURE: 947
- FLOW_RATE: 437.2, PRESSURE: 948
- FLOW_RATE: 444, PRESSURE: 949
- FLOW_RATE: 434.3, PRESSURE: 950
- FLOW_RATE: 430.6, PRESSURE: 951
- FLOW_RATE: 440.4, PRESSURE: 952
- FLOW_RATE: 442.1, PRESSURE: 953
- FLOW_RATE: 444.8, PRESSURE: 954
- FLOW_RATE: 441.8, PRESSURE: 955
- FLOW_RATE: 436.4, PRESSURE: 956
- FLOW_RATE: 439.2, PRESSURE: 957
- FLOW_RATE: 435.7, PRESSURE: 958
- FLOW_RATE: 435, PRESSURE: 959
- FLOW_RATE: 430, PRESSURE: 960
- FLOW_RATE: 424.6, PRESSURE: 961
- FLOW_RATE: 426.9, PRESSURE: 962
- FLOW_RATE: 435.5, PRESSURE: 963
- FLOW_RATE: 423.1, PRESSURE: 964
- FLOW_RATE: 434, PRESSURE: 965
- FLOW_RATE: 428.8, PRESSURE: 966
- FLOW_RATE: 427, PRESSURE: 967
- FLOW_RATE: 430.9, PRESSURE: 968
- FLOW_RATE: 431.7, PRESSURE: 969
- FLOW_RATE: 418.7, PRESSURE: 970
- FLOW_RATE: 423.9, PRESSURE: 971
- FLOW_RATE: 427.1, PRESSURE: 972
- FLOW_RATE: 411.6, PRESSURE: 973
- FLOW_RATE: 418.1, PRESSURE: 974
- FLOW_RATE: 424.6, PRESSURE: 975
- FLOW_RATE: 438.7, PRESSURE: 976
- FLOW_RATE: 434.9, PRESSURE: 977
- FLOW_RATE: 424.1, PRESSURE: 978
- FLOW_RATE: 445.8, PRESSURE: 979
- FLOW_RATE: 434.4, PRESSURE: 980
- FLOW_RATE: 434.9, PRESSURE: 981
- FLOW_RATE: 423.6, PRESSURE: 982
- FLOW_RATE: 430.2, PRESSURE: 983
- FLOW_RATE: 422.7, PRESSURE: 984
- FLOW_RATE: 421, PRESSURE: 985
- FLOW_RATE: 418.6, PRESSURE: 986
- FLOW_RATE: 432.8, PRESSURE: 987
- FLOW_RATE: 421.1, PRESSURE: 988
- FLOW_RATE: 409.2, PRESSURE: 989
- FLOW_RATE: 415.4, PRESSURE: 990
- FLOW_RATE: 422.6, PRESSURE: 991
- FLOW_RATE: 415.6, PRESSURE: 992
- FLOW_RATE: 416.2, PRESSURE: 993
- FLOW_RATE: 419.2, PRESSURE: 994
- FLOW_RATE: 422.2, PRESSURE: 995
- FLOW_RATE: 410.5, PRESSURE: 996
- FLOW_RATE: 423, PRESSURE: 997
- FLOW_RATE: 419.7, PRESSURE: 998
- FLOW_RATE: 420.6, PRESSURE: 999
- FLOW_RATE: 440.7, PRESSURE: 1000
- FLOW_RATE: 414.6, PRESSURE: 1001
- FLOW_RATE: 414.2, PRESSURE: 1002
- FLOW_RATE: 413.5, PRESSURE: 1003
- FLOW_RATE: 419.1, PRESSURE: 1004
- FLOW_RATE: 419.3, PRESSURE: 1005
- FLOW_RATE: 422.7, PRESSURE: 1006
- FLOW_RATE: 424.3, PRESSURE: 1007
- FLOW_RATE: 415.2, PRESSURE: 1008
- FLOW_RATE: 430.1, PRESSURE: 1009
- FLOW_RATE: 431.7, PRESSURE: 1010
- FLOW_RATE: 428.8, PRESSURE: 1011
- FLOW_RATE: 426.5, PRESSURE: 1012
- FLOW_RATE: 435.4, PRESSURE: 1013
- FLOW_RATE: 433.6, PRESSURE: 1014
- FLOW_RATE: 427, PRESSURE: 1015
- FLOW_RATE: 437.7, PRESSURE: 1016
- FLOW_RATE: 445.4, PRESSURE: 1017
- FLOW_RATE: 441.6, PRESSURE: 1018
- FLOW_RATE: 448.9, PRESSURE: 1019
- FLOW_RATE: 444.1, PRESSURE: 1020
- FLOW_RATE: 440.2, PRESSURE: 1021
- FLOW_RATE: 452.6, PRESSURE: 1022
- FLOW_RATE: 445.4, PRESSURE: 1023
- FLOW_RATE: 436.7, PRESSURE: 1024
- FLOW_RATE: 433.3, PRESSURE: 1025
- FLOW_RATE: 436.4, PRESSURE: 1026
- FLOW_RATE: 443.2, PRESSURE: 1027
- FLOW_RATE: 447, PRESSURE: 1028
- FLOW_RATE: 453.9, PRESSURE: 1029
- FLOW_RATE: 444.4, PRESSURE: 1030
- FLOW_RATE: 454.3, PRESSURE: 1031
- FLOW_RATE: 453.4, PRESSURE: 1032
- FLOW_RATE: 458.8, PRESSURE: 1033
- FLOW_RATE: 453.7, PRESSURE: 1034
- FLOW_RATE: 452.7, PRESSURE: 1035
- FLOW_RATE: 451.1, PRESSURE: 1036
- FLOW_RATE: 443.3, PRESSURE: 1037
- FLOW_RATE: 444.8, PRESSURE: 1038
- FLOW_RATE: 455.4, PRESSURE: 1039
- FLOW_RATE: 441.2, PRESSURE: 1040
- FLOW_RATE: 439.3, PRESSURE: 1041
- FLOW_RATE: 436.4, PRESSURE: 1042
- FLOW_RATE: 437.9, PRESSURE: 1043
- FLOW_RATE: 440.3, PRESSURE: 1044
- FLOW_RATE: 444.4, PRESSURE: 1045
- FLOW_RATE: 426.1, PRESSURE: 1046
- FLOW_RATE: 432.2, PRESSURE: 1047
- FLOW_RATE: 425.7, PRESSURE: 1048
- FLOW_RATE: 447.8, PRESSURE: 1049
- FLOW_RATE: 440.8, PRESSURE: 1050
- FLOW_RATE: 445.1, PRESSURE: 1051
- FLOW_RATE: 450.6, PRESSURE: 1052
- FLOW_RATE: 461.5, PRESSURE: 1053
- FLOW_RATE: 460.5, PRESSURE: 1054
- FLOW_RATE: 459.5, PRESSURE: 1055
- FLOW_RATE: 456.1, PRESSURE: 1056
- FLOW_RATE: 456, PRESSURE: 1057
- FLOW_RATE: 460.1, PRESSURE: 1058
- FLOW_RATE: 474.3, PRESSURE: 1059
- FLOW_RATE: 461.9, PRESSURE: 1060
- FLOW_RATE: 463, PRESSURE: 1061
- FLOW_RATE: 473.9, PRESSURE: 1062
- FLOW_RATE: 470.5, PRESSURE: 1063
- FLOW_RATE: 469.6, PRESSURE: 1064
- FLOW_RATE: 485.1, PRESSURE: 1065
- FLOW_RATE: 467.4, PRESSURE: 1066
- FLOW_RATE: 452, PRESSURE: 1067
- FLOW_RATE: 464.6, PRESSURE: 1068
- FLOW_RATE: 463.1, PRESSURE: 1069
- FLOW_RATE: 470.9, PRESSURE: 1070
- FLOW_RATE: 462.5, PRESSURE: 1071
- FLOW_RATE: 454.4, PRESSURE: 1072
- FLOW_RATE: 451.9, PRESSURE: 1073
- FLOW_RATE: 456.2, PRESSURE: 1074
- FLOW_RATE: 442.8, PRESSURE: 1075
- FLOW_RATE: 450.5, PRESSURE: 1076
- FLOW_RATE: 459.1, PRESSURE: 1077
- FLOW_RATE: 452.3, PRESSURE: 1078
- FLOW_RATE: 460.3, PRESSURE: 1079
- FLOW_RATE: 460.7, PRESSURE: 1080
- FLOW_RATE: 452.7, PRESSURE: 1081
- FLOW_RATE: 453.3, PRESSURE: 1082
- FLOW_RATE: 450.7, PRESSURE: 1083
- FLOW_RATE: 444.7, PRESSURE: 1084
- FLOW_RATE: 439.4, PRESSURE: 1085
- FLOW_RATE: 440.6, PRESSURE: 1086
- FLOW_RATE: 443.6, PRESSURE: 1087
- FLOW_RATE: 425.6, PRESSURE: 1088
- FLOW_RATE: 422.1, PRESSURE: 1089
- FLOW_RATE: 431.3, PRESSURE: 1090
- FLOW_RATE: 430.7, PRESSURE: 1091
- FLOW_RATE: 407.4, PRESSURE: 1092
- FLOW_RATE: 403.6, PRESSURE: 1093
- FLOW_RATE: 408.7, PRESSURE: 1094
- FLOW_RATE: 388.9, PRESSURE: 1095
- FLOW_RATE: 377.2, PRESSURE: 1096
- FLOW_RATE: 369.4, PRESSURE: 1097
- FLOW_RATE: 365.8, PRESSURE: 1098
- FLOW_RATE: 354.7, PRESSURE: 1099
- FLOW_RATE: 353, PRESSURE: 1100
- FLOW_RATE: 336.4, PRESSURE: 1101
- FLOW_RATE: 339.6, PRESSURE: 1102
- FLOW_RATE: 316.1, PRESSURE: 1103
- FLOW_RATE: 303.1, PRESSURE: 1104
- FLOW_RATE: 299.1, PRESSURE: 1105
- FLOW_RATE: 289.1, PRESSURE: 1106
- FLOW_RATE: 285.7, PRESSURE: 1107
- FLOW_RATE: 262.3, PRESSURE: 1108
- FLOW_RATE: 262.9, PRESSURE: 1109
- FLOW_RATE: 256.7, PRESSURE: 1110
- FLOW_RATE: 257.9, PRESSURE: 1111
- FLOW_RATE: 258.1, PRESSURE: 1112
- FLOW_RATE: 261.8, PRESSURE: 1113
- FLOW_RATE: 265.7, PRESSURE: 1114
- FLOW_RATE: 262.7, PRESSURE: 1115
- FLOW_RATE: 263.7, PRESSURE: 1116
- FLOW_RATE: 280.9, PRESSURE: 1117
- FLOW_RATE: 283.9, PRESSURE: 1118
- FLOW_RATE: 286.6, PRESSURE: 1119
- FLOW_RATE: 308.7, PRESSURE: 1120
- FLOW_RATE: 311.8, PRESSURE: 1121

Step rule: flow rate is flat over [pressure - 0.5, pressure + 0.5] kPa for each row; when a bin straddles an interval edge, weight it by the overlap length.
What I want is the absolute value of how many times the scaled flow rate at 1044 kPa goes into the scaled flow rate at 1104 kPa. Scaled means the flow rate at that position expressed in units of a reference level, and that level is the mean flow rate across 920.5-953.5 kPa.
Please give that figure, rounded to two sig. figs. 0.69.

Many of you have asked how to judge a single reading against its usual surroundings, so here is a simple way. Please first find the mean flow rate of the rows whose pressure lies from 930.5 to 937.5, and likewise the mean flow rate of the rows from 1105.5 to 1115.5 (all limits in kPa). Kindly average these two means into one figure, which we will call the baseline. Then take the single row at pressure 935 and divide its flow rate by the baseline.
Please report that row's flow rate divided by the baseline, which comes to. 1.25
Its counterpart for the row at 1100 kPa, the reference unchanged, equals 1.01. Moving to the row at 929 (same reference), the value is 1.20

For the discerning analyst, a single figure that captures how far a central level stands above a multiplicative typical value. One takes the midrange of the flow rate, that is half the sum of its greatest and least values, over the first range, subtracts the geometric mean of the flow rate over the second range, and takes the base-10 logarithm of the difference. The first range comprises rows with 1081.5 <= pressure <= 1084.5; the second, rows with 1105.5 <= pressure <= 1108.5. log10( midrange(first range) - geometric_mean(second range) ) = 2.23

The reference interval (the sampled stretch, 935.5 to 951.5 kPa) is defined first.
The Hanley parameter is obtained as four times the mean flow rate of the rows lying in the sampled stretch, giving 1755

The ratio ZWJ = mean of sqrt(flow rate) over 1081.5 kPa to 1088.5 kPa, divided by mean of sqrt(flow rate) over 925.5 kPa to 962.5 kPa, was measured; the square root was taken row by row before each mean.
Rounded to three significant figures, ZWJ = 1.01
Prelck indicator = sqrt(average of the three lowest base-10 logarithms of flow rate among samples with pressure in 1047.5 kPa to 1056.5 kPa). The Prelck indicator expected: 1.62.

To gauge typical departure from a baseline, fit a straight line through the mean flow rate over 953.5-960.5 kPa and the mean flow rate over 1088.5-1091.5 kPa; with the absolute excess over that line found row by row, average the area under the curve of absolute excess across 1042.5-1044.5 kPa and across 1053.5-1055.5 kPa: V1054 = 37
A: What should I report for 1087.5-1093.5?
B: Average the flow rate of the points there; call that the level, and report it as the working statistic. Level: 420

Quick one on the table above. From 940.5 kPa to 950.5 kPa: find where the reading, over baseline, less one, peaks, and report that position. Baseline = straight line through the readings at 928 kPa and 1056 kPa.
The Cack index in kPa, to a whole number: 941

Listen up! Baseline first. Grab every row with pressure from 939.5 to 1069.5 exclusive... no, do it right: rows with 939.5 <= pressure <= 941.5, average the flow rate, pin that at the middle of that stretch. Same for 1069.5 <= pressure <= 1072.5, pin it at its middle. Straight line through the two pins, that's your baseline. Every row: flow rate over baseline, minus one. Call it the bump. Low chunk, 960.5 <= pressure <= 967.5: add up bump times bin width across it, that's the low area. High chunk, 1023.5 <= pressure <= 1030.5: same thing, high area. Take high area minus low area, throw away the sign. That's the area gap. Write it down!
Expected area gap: 0.13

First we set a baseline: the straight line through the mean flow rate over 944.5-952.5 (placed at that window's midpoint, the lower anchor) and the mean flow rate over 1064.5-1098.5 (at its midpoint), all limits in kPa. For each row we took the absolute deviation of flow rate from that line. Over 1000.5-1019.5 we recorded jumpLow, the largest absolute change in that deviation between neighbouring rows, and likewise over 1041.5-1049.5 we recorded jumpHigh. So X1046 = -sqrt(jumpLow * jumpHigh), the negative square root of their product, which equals -9.8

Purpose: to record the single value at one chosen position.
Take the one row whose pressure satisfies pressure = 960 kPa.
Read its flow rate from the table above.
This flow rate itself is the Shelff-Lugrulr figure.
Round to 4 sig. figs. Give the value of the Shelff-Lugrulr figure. 430.0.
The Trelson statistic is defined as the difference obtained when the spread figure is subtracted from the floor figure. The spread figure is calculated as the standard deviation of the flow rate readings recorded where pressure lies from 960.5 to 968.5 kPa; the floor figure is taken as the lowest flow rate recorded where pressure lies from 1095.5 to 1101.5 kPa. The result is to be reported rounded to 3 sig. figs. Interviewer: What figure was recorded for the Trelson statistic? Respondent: 332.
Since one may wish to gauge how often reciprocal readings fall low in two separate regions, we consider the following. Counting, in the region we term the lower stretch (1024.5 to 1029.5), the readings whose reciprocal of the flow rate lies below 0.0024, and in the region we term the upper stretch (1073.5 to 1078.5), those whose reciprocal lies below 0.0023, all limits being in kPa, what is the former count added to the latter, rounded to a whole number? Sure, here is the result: 10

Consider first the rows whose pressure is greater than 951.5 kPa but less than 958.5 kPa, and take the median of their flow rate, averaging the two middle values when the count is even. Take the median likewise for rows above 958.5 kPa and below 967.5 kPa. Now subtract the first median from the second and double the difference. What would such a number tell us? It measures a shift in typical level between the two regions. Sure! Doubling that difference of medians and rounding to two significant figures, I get -23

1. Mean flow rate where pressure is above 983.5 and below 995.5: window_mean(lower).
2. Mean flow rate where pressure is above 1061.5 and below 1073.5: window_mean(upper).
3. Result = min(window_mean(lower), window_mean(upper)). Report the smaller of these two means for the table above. 420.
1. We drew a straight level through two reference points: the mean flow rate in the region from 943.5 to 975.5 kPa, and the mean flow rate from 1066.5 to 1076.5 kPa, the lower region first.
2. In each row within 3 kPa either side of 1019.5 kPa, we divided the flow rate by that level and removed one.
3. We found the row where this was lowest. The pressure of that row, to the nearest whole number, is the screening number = 1021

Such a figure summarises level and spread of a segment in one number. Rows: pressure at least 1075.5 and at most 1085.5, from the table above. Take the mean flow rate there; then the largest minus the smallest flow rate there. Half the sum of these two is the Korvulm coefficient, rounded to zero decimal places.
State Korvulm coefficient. 237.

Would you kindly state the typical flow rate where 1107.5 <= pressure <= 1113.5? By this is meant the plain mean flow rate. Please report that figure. 260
